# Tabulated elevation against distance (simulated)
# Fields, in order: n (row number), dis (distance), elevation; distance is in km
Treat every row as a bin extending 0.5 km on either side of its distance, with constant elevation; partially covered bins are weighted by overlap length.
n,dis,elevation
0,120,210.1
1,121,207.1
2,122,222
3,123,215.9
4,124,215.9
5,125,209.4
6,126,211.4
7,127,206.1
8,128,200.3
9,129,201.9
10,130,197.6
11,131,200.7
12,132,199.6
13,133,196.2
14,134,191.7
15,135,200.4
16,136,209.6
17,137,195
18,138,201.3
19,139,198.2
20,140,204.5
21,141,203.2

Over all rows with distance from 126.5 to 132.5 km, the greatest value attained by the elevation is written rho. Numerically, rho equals 206.1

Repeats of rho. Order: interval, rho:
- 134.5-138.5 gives 209.6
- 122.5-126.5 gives 215.9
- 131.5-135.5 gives 200.4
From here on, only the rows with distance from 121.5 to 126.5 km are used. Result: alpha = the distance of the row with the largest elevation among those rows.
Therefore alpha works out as 122 km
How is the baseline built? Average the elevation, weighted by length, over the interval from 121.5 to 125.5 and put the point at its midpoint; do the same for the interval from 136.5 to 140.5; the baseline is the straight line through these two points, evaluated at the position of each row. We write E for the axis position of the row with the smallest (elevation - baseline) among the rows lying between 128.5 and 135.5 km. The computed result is 134 km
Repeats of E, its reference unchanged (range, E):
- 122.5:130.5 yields 130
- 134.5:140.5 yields 137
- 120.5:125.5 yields 121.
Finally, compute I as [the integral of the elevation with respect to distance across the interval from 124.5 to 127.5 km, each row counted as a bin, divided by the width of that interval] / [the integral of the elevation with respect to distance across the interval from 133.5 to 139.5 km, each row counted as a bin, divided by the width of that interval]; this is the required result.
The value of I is 1.05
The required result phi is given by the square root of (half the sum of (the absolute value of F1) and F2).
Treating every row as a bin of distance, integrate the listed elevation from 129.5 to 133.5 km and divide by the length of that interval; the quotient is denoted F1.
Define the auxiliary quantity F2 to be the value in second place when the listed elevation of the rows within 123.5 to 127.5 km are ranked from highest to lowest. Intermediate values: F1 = 199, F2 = 211.4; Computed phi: 14.3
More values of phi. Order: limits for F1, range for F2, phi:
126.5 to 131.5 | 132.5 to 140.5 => 14.2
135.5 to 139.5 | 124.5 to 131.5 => 14.3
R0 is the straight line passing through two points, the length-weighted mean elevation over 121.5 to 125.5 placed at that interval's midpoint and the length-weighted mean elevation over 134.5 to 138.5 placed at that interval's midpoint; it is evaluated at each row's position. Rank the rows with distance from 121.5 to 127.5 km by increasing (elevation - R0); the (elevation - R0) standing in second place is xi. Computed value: -5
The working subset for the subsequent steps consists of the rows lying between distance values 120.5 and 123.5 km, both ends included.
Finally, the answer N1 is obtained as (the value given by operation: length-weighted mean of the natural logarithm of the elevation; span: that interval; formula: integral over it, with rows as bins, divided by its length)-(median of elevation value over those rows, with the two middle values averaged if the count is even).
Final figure -211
